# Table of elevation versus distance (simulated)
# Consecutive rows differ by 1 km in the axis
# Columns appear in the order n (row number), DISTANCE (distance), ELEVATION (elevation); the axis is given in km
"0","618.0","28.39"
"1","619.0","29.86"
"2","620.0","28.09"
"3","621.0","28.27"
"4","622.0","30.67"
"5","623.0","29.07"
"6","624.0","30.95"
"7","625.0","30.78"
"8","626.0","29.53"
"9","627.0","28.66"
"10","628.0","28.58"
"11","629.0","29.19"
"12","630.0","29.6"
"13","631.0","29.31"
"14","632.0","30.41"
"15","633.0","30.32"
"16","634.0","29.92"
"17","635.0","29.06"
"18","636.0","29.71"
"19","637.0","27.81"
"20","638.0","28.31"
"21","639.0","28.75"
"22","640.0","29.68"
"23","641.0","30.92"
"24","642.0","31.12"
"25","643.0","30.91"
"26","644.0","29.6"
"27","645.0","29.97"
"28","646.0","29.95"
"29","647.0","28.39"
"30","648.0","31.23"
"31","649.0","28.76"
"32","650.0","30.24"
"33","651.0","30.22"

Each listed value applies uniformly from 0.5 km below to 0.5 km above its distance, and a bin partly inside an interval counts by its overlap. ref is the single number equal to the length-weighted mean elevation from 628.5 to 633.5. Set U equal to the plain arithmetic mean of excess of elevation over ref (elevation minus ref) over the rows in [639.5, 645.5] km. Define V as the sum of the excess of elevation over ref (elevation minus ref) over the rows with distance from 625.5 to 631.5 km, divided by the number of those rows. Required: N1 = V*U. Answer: -0.37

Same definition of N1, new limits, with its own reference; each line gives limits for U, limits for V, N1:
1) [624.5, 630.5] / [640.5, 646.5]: -0.24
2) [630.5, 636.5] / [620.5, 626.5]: 0.00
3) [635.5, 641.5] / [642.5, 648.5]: -0.14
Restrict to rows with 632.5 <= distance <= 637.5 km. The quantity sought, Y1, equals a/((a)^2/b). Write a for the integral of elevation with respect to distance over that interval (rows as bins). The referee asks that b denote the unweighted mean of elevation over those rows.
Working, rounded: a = 147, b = 29.4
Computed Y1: 0.20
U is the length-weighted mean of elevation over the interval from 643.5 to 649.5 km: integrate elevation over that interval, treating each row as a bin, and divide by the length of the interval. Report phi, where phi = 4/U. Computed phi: 0.135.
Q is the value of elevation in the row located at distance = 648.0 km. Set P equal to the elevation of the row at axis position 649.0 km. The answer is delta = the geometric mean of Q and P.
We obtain 30.0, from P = 28.76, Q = 31.23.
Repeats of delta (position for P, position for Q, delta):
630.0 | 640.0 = 29.6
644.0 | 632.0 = 30.0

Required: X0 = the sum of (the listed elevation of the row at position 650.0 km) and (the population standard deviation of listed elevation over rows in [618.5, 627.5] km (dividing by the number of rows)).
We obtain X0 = 31.3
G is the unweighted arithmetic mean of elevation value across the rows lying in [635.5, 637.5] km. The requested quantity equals 28.8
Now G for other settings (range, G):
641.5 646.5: 30.3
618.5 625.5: 29.7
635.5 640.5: 28.9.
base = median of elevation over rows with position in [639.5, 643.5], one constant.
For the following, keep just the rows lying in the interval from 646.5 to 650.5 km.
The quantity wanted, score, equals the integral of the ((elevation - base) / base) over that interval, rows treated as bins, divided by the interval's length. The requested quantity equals -0.041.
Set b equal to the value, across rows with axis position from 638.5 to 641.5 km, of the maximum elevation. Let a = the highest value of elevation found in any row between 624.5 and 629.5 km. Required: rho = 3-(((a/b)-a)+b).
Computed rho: 1.9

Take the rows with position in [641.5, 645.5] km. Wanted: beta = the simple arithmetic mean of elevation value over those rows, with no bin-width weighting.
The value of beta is 30.4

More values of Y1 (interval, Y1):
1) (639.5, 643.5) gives 0.25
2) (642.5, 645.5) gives 0.33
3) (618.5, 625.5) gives 0.14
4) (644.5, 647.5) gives 0.33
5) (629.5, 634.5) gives 0.20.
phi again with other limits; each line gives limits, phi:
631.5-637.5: 0.135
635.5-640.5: 0.139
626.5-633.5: 0.136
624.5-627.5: 0.135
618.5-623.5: 0.137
